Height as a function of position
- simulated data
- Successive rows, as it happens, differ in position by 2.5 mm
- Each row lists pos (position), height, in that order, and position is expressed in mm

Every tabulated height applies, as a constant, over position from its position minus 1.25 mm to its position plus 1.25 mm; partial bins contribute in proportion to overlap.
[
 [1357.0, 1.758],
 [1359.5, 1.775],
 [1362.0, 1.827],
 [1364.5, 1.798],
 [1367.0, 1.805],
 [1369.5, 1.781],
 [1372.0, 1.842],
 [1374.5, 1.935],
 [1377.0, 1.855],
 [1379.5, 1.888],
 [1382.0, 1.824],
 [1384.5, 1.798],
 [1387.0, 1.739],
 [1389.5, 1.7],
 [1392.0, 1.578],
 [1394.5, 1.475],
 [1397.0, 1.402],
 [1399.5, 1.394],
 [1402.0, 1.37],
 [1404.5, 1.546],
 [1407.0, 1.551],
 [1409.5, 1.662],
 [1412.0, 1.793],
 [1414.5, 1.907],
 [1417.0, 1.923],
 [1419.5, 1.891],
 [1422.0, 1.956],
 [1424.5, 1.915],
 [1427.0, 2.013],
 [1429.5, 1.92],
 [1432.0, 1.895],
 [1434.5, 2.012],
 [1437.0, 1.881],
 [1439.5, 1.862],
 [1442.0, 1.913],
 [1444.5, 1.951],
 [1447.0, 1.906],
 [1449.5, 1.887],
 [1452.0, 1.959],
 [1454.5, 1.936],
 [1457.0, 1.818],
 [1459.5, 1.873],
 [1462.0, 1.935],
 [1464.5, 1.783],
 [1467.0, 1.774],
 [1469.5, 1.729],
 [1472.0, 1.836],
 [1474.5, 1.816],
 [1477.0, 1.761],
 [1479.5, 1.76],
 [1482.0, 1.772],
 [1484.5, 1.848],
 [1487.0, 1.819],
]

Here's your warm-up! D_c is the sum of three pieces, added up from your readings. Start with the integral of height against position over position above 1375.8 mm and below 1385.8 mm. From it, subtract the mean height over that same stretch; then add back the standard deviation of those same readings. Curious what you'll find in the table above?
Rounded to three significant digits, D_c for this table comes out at 16.6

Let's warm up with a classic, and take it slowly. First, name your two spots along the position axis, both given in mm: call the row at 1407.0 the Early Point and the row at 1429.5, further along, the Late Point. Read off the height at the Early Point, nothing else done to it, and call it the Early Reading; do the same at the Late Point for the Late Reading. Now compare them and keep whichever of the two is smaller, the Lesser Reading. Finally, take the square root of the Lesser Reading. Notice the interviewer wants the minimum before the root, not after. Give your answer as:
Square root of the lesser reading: 1.25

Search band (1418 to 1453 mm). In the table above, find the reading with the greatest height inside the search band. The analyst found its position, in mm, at 1427.0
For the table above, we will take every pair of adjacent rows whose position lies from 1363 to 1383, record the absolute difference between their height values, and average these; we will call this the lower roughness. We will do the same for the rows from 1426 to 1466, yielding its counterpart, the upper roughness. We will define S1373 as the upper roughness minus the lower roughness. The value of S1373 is 0.016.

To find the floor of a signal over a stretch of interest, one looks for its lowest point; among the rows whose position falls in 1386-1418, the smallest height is 1.37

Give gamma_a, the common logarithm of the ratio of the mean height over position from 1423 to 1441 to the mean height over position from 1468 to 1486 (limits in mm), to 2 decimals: 0.03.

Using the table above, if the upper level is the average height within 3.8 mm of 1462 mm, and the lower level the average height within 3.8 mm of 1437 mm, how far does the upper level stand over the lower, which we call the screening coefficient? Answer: -0.055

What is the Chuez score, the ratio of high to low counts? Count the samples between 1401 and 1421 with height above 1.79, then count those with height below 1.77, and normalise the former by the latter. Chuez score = 1.0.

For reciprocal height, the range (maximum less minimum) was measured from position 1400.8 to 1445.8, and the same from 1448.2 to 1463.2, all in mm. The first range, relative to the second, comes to 5.9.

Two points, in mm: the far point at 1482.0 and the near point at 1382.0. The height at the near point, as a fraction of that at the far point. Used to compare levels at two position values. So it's 1.03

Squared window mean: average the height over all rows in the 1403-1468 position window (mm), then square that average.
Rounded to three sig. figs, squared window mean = 3.47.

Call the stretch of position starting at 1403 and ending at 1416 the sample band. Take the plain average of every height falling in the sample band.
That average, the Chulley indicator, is 1.69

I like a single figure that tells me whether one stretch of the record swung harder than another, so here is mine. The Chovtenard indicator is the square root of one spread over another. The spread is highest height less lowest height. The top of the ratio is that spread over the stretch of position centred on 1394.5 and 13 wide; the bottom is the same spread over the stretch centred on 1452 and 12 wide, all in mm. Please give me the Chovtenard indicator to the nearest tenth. 1.5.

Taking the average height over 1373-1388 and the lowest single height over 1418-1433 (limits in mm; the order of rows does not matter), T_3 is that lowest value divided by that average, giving 1.0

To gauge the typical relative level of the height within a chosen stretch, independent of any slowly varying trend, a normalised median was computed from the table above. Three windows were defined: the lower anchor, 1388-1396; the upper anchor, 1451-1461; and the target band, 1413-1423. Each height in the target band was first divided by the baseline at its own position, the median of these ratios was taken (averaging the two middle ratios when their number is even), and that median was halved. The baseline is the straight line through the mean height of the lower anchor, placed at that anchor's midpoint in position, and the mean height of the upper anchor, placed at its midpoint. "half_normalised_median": 0.563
